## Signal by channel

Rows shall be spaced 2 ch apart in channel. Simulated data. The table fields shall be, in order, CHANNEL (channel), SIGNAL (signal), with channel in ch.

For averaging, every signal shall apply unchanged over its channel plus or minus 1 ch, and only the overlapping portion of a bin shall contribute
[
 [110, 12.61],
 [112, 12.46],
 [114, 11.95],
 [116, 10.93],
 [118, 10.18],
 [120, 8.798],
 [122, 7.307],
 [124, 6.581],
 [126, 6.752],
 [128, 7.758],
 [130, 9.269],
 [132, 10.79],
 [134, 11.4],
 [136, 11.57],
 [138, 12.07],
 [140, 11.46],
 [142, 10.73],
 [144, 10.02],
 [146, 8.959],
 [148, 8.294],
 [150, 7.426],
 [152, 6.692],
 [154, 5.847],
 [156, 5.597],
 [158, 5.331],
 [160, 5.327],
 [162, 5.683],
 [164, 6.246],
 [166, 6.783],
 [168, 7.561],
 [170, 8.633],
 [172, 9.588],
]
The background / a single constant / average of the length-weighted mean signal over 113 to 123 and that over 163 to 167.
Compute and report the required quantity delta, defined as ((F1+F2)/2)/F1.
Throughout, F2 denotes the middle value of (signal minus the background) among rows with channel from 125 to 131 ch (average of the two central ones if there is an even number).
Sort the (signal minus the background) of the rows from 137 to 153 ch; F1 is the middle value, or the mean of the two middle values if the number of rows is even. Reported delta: 0.3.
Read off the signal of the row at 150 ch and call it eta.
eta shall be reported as 7.426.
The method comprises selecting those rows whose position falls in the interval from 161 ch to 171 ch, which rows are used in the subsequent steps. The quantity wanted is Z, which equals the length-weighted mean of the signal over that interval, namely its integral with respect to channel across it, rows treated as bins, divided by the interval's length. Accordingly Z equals 7.0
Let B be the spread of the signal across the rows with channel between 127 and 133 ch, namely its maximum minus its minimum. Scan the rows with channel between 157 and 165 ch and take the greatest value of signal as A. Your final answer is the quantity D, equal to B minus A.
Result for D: -3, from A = 6.246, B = 3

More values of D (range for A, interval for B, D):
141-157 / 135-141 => -10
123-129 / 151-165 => -6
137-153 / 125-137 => -7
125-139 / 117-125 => -8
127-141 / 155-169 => -10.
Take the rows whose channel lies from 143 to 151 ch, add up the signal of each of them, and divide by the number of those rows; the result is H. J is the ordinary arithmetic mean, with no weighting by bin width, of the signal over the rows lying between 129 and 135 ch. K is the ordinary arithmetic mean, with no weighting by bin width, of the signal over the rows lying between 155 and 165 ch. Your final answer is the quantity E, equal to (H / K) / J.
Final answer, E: 0.15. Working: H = 9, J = 10.5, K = 5.6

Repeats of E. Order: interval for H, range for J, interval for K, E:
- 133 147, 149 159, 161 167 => 0.28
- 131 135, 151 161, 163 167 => 0.30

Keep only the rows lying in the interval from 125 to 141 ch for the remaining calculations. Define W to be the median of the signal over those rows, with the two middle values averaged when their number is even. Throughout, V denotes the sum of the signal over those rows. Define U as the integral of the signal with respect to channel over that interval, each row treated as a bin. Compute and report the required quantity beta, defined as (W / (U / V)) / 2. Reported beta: 2.8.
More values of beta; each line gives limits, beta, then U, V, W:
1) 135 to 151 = 2.6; 161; 81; 10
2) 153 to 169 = 1.4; 97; 48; 6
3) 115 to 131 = 2.1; 135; 68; 8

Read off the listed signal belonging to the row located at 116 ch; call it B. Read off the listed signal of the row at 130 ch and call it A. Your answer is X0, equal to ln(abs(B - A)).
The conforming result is 0.5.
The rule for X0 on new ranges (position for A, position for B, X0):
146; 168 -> 0.3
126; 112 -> 1.7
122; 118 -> 1.1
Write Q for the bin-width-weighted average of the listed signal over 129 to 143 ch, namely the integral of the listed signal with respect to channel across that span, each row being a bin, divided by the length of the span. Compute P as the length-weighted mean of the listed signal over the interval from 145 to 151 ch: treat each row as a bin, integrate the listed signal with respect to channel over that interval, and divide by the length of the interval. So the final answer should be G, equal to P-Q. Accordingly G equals -3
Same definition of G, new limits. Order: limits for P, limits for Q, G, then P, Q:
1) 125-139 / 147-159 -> 3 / 9.9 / 7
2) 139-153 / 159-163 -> 4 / 9.1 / 6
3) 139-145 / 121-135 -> 2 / 10.7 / 9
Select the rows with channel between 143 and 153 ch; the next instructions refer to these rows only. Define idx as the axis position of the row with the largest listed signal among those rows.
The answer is 144 ch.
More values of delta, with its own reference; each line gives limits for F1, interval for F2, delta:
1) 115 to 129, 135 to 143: -3.5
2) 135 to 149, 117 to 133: 0.5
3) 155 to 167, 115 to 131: 0.5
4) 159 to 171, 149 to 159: 1.2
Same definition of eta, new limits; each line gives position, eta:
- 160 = 5.327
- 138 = 12.07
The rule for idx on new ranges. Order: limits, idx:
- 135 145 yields 138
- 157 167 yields 166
